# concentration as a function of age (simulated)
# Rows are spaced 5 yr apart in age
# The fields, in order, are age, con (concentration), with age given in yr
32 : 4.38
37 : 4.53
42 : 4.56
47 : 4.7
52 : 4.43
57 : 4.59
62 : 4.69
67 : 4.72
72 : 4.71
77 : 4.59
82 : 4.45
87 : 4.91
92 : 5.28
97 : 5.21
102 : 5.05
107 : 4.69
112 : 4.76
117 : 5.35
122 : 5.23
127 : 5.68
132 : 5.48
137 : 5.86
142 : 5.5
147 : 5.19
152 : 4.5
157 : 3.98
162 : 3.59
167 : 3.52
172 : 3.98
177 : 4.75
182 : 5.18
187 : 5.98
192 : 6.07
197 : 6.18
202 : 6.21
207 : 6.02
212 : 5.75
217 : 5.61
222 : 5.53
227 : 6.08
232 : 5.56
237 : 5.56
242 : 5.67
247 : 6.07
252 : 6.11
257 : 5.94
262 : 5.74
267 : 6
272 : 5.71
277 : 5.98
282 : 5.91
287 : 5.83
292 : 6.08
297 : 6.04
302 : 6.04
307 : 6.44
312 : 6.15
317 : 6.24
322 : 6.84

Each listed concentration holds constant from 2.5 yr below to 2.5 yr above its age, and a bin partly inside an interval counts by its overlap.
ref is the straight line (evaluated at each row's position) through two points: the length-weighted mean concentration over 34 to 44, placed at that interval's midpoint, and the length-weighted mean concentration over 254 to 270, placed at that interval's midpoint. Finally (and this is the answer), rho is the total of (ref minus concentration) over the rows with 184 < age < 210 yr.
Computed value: -3.0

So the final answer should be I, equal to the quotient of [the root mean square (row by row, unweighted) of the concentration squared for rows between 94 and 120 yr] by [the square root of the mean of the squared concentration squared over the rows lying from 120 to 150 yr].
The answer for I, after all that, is 0.84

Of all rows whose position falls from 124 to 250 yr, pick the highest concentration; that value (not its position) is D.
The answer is 6.21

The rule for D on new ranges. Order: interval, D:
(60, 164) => 5.86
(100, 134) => 5.68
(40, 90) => 4.91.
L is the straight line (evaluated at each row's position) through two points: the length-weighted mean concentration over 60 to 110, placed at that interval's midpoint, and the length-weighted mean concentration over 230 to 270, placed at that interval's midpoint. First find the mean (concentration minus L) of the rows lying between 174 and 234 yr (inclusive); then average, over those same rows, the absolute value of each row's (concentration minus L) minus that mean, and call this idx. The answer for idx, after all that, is 0.36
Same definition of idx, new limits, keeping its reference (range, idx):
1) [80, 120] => 0.25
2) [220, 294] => 0.16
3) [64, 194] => 0.54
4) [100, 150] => 0.26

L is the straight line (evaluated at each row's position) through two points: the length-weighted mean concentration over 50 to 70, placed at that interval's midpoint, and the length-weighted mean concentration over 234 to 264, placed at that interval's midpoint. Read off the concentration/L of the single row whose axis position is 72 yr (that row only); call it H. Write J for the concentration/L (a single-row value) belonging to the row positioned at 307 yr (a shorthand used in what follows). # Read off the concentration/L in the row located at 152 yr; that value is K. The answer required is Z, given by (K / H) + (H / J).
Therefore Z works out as 1.8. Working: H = 1.00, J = 1.03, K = 0.86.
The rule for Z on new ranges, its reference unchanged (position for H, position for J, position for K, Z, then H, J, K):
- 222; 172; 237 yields 2.3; 0.98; 0.74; 0.96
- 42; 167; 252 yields 2.6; 1.01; 0.66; 1.04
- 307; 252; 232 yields 1.9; 1.03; 1.04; 0.97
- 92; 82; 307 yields 2.1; 1.09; 0.94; 1.03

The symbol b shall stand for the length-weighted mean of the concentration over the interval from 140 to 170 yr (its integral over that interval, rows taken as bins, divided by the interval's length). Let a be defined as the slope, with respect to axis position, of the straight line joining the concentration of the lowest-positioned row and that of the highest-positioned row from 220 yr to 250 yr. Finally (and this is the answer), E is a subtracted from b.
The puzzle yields 4.3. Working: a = 0.022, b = 4.4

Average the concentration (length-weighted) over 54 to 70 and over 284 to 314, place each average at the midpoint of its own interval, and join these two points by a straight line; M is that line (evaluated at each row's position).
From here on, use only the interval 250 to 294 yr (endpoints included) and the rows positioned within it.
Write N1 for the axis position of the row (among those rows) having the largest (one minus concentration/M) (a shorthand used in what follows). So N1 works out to 272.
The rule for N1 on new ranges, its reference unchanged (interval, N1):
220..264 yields 237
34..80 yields 52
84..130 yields 107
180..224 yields 182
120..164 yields 162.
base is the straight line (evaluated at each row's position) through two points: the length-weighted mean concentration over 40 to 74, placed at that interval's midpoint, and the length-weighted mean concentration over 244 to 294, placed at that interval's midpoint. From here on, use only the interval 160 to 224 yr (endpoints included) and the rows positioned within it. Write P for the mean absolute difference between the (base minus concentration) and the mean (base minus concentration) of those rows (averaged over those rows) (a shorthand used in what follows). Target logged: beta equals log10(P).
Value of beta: -0.1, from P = 0.72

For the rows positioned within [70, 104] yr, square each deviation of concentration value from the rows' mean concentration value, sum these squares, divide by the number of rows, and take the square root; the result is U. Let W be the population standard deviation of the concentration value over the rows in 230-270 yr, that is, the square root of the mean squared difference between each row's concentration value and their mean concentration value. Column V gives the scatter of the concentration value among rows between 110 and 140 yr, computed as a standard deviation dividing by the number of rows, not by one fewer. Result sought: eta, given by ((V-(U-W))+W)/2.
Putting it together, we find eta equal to 0.24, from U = 0.29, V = 0.35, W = 0.21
